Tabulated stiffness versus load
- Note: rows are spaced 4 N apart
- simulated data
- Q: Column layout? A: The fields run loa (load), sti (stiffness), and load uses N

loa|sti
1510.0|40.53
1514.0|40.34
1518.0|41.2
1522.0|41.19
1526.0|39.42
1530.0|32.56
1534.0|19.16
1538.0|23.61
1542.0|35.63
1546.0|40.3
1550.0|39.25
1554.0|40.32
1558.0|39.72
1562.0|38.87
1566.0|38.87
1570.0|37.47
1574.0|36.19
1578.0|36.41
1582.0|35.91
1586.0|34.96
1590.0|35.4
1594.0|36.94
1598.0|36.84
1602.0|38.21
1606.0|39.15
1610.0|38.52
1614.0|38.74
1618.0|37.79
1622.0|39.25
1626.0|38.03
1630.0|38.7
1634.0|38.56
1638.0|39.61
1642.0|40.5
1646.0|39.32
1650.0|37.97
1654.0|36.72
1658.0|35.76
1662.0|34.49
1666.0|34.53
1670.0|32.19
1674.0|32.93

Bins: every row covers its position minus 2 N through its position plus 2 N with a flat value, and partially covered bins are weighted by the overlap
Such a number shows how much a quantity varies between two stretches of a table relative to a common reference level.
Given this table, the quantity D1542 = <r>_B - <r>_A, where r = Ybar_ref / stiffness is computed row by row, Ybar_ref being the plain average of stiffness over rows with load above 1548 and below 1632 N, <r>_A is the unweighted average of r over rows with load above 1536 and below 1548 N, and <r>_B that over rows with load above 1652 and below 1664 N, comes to -0.14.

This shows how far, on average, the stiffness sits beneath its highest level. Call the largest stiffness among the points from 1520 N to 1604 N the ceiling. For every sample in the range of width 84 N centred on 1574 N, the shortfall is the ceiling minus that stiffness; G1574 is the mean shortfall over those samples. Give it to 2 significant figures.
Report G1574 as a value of 5.0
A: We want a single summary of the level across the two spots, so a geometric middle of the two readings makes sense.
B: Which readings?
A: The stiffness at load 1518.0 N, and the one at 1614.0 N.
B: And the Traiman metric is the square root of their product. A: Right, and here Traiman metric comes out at 40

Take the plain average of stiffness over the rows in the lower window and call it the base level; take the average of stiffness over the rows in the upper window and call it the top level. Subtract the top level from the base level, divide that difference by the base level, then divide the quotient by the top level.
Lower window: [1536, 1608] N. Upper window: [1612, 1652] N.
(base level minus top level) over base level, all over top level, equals -0.0014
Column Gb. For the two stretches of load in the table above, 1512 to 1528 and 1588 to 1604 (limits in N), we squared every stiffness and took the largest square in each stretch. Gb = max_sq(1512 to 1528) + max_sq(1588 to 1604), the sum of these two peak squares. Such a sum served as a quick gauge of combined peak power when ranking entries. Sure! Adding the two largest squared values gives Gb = 3157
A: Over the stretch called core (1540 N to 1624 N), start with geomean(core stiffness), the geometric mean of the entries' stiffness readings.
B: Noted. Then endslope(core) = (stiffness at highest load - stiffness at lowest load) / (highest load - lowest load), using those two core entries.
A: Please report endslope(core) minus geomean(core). -37.8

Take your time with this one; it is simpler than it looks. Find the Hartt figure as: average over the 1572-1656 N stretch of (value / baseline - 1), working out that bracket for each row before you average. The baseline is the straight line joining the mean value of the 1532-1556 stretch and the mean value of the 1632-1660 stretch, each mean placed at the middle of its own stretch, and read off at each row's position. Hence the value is 0.031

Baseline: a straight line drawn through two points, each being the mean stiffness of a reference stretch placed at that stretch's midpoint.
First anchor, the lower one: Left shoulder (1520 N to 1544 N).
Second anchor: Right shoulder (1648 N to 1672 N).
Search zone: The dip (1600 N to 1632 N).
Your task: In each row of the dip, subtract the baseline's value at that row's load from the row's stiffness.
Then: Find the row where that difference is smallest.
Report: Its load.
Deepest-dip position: 1618.0 N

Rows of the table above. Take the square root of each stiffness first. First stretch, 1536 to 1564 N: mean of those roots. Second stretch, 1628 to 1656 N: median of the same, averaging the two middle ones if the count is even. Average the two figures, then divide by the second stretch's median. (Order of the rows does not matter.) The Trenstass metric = 0.99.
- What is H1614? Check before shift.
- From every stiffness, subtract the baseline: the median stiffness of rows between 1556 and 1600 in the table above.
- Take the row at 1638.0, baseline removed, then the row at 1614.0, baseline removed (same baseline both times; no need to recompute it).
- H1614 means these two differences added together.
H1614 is 4.7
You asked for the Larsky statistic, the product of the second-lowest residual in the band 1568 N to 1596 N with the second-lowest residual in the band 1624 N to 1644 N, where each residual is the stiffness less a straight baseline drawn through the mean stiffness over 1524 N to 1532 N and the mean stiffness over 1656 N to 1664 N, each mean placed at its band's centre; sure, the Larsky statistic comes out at -0.60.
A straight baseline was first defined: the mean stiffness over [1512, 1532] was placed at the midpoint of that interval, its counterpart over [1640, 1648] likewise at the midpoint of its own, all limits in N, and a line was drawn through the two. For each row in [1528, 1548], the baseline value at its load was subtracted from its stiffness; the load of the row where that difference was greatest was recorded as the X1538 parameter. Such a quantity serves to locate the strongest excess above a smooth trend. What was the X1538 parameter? 1546.0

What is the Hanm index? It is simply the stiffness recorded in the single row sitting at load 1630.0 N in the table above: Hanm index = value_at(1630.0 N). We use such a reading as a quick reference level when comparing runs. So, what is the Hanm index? 38.7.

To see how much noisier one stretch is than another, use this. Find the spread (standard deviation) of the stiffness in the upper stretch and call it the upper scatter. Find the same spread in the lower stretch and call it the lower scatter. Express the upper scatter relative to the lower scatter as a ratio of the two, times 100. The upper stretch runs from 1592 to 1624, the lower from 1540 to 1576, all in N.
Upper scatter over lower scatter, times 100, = 54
